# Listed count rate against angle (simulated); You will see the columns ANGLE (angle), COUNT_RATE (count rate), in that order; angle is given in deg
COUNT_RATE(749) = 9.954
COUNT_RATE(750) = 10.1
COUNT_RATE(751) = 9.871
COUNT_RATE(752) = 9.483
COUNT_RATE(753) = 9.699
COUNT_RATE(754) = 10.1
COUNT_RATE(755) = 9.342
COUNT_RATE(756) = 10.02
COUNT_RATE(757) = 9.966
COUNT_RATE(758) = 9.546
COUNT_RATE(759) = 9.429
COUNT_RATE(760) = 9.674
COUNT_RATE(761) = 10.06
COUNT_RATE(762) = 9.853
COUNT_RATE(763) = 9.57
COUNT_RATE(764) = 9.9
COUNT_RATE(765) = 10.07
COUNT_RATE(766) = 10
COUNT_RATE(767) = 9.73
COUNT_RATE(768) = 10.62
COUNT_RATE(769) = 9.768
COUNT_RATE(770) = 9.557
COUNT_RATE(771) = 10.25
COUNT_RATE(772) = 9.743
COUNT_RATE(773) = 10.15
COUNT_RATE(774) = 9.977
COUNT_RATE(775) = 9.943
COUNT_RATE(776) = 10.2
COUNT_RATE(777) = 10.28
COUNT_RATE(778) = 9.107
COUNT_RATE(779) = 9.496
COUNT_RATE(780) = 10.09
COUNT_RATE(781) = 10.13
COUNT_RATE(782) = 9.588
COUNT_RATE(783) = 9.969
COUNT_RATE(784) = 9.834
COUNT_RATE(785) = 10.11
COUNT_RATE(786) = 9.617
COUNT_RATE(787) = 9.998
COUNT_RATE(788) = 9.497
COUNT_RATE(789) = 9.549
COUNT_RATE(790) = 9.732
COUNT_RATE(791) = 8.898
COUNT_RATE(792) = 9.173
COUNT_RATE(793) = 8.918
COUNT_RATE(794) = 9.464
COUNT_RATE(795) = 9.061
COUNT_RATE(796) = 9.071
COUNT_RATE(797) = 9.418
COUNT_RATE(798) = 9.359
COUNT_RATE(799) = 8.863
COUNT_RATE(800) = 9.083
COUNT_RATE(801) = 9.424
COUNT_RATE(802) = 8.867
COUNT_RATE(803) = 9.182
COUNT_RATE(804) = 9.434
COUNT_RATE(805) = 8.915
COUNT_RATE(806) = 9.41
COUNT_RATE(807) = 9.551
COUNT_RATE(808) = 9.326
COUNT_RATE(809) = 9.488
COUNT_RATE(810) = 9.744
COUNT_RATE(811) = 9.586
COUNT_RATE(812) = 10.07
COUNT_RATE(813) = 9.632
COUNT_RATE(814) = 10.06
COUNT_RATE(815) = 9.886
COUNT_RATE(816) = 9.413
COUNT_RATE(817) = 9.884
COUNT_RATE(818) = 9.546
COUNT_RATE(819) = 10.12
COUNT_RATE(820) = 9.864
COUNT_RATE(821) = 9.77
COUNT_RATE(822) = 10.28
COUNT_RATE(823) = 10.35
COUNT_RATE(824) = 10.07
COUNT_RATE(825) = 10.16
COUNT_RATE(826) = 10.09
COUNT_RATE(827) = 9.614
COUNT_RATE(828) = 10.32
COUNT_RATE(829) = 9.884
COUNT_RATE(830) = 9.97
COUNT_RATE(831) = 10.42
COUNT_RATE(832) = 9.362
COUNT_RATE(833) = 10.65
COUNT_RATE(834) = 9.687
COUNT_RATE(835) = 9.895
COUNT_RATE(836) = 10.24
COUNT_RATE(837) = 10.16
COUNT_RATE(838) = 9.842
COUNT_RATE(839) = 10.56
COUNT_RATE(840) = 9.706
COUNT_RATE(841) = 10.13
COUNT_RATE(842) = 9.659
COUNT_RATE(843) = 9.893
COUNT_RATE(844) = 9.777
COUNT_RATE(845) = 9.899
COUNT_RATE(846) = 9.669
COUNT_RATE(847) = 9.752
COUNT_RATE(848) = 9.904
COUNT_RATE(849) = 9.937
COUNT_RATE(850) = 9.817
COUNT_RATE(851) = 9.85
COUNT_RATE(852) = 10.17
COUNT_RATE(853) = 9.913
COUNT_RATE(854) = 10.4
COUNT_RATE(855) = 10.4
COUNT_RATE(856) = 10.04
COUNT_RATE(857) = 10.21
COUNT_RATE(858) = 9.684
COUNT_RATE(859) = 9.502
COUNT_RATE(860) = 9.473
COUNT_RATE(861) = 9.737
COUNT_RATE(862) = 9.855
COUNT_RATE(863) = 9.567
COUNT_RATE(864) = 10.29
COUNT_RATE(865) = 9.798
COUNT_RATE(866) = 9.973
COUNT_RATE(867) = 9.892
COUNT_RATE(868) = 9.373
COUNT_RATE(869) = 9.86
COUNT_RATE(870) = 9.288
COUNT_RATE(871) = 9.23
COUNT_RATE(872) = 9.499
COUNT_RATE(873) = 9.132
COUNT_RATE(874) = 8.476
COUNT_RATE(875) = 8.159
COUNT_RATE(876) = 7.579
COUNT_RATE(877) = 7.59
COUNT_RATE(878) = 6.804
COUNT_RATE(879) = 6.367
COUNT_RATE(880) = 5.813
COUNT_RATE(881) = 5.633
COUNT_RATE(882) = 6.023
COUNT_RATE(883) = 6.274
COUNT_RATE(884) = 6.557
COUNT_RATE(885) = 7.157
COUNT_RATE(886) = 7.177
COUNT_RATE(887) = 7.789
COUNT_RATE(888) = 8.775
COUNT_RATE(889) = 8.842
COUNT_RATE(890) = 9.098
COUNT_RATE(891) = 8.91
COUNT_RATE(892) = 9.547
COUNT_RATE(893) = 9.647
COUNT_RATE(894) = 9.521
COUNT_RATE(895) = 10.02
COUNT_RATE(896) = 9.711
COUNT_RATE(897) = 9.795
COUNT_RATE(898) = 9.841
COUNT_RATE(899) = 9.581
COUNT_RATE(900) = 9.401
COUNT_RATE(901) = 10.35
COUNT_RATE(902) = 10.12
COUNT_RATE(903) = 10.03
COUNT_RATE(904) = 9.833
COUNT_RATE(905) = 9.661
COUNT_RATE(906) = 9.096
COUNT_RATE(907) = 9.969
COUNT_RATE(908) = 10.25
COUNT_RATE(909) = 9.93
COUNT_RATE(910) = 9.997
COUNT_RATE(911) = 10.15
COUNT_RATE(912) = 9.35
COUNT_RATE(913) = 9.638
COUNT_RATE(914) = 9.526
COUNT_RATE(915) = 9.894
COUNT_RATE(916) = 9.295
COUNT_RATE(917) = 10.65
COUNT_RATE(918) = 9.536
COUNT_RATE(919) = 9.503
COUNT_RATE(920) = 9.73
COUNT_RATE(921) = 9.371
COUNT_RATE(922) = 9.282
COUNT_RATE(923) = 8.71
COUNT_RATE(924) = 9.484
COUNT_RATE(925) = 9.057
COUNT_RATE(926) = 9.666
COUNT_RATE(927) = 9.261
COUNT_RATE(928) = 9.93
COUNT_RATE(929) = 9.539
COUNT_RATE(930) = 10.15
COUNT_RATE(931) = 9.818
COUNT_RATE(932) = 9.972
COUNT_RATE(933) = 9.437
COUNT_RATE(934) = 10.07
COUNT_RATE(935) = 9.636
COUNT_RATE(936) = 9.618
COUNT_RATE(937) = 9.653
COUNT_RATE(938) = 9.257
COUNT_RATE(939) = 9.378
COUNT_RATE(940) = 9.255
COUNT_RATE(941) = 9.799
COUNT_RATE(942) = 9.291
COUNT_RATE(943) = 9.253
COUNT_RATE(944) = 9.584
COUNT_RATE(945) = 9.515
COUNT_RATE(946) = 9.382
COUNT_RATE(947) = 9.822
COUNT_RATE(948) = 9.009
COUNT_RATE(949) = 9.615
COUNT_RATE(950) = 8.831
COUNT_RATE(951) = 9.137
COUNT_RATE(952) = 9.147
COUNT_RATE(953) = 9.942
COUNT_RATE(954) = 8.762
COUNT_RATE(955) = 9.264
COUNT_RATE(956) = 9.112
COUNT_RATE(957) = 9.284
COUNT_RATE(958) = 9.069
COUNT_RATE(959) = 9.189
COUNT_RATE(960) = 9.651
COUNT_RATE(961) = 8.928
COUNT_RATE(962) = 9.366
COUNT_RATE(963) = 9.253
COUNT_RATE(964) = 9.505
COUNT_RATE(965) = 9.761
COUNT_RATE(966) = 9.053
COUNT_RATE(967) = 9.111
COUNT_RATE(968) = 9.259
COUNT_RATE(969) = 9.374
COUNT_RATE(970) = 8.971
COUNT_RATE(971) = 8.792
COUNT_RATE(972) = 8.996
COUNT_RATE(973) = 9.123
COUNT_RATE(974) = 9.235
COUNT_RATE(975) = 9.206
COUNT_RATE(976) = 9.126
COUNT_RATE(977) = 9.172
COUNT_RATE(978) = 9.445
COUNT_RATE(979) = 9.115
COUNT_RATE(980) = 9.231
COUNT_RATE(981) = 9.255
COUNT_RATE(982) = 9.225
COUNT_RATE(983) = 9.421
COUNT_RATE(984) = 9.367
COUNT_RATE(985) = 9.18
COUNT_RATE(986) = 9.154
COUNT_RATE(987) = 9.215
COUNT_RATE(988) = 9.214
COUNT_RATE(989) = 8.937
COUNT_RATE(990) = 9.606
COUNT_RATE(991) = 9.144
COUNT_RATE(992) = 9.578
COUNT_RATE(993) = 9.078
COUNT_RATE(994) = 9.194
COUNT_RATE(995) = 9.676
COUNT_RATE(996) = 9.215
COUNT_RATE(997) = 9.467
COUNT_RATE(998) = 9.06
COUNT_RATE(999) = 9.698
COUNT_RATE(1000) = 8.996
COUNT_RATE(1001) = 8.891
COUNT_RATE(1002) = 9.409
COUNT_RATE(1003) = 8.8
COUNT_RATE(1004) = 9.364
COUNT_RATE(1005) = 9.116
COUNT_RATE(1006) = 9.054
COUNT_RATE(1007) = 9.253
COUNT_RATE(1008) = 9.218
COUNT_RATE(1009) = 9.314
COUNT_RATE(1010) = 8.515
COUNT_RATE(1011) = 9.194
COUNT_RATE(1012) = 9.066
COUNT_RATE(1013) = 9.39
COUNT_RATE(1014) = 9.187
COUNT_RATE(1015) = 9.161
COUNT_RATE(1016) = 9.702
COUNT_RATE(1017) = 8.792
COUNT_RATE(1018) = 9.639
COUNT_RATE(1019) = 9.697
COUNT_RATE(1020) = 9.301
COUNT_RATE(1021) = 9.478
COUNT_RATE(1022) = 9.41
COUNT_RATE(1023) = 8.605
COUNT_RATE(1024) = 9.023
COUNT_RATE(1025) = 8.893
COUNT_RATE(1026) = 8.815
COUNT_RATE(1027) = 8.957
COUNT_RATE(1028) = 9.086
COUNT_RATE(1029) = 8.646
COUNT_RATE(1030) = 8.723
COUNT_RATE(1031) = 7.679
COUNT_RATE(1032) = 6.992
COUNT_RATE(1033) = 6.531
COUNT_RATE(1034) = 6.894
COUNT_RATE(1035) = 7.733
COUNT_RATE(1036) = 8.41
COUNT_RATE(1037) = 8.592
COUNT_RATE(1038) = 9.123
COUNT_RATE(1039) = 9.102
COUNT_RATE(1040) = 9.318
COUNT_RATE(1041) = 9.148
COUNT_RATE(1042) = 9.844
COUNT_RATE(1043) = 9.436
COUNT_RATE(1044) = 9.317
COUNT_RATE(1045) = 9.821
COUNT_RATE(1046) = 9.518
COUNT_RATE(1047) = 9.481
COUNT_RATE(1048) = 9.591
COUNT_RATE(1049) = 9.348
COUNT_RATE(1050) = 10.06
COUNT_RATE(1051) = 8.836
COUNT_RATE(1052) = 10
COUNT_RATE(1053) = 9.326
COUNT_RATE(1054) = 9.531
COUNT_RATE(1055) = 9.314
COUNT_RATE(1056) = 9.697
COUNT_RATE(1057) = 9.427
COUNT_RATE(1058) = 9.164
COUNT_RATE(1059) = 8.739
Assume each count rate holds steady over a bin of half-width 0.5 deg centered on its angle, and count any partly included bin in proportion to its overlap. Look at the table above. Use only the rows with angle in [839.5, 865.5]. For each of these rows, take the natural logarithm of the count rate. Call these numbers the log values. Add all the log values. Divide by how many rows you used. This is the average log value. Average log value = 2.29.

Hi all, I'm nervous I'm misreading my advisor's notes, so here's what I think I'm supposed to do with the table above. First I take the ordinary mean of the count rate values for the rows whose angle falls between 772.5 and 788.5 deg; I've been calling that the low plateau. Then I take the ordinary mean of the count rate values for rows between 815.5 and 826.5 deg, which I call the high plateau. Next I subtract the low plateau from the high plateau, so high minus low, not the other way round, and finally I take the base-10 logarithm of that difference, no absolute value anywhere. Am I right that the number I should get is -1.1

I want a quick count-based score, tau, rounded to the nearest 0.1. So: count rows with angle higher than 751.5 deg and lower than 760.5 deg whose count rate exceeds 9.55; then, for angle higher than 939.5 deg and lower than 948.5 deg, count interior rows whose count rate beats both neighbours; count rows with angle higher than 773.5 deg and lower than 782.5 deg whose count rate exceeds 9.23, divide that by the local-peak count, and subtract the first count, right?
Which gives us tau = -2.3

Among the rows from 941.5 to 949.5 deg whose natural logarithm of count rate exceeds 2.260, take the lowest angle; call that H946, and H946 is 944 deg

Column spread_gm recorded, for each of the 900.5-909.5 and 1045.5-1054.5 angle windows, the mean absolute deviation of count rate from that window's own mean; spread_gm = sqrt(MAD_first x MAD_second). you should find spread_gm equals 0.25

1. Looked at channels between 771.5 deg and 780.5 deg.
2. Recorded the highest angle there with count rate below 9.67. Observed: 779 deg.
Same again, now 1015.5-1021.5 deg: 1021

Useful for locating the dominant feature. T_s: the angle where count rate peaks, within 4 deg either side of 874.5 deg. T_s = 872 deg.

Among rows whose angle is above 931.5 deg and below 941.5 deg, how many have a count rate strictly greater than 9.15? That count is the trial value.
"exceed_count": 10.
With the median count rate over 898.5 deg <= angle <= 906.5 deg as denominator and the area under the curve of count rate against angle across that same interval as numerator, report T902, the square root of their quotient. 2.83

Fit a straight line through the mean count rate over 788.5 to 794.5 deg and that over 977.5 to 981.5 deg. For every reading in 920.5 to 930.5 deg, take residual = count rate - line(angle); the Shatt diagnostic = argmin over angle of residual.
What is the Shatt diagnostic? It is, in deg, 923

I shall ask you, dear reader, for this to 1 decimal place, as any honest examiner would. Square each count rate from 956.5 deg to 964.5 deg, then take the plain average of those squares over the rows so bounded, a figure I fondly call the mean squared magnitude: 86.2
